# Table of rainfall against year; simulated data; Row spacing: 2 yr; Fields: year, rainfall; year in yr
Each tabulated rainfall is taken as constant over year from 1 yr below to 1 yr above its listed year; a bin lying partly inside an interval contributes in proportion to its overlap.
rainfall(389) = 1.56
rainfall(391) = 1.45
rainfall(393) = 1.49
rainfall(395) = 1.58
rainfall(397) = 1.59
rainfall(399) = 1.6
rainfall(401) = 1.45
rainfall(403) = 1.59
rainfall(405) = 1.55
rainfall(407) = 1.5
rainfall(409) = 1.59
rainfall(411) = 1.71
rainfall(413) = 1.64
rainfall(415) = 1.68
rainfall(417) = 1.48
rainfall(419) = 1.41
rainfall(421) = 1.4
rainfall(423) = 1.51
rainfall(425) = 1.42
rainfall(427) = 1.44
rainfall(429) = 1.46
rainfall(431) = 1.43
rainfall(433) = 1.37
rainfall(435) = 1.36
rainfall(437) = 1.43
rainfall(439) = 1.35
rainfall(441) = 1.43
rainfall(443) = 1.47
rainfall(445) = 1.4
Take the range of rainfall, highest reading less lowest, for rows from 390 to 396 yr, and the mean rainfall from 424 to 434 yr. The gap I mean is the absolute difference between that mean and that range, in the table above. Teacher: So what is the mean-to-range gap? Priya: 1.29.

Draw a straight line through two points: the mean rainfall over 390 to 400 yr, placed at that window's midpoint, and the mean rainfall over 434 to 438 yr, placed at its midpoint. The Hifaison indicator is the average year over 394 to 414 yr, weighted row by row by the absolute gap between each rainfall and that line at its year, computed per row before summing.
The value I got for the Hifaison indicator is 406.6 yr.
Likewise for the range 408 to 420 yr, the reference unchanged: 412.9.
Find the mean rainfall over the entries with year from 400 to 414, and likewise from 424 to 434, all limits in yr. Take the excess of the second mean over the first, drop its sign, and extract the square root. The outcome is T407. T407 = 0.39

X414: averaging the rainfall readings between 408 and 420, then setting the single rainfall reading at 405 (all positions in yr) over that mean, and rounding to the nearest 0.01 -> 0.98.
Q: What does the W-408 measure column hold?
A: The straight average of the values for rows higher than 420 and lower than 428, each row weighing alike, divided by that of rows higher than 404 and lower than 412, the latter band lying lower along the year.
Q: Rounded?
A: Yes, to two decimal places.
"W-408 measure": 0.91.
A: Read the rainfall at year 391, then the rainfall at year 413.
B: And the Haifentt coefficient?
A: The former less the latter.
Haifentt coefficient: -0.19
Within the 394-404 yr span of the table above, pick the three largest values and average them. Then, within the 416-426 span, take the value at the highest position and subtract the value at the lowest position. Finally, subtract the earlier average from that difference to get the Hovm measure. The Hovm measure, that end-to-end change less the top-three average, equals -1.65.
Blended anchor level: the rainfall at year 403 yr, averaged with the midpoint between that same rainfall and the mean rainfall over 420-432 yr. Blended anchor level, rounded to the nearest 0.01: 1.55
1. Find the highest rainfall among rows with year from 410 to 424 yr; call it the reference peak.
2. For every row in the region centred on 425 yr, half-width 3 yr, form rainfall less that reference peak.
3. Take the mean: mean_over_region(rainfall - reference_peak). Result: -0.25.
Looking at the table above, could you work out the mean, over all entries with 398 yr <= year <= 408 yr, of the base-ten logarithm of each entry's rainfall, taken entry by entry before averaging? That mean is 0.187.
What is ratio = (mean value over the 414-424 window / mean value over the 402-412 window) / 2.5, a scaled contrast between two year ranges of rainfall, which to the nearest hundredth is 0.38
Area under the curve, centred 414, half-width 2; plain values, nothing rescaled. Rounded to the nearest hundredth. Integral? 6.64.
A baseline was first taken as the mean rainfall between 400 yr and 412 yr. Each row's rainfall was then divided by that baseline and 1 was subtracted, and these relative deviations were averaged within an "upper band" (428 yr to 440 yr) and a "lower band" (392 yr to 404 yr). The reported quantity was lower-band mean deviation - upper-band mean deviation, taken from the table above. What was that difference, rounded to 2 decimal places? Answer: 0.10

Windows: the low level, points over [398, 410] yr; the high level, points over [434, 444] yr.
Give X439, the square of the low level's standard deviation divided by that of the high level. 1.4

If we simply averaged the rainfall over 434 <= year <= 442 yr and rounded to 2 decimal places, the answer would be 1.39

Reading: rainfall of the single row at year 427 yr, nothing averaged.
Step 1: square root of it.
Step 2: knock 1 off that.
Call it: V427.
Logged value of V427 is 0.20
